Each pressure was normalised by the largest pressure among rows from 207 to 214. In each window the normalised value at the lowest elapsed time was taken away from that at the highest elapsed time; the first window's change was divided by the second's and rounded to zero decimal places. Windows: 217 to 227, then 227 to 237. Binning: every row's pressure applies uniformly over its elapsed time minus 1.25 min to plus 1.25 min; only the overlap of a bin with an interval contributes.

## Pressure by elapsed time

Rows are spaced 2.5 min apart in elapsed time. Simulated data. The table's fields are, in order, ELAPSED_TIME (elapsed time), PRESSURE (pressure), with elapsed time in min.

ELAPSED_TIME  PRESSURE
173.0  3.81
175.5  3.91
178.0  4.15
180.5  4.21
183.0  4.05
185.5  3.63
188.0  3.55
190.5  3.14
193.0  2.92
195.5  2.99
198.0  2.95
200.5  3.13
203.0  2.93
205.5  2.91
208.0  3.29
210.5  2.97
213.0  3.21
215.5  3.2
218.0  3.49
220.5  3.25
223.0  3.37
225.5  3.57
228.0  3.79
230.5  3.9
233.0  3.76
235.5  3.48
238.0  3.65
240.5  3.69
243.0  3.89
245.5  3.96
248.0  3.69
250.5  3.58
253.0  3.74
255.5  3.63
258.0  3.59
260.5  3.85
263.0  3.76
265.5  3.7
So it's 0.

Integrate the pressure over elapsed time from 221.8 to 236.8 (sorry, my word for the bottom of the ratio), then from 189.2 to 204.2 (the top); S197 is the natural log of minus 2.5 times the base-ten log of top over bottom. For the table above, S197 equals -1.57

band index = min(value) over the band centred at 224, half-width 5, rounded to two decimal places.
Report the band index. 3.25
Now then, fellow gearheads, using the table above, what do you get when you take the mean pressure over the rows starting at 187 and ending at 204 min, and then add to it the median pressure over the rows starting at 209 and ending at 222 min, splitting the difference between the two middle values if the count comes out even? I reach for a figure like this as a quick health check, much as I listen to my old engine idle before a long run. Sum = 6.3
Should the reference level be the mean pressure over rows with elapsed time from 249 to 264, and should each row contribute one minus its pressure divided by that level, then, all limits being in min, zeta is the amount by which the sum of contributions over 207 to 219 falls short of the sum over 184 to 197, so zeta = -0.02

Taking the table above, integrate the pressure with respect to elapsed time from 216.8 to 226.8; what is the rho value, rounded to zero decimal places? 34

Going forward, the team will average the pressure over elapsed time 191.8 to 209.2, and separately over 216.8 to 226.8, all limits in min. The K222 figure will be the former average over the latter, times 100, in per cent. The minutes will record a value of 88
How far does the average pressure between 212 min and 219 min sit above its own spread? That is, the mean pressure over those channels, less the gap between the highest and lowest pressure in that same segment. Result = 3.0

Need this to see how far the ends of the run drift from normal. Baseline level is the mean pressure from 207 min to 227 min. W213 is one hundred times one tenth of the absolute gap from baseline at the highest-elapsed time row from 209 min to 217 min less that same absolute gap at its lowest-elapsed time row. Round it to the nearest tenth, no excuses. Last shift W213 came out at -2.3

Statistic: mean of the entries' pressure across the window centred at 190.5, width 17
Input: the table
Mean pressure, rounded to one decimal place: 3.3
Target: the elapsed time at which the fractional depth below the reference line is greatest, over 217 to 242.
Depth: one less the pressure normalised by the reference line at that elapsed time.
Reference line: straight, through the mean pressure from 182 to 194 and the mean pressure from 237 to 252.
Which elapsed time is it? 220.5 min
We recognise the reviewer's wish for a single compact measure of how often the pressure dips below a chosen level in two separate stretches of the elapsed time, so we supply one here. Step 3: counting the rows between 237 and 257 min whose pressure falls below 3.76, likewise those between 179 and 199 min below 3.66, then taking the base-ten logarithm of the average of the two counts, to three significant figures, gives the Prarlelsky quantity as 0.778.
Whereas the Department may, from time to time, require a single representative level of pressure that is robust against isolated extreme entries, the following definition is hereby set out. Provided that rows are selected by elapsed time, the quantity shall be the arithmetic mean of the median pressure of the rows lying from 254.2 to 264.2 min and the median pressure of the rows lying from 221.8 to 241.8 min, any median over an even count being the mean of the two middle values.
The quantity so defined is 3.68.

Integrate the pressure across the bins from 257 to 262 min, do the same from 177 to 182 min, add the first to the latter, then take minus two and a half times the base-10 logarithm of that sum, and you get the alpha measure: -3.99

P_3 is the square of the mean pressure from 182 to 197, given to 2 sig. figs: 11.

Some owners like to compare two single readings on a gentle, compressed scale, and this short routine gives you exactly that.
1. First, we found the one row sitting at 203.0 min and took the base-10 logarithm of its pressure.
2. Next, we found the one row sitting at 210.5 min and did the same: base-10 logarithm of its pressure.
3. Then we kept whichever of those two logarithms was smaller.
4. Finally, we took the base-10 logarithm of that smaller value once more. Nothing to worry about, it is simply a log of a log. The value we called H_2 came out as -0.33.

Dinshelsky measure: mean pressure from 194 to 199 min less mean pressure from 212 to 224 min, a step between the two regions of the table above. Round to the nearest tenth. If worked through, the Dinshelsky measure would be -0.3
